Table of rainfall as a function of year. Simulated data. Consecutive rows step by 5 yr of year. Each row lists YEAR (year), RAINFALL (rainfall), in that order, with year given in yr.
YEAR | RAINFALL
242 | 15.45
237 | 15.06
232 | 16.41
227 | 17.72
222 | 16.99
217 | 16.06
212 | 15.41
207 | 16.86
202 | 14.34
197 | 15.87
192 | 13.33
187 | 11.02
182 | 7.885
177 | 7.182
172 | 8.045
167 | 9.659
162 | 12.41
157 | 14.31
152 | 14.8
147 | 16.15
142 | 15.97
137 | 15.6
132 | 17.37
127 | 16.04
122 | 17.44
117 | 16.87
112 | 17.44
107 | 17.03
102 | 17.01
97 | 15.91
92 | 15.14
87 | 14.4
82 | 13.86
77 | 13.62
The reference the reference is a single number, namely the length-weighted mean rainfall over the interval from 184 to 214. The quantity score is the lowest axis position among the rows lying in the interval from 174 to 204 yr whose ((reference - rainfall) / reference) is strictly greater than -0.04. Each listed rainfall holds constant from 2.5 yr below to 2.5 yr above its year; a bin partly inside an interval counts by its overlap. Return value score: 177 yr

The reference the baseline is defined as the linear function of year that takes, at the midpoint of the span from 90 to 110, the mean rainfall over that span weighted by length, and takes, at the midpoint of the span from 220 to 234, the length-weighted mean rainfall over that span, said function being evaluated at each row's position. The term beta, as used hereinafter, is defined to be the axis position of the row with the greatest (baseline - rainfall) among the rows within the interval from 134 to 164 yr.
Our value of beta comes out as 162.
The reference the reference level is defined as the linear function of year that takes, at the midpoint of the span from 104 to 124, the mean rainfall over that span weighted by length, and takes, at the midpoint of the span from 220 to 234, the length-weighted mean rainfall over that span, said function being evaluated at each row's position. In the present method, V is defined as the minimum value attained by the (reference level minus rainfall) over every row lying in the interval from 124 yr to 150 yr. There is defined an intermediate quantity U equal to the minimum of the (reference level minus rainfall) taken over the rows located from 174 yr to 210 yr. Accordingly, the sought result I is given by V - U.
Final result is -0.4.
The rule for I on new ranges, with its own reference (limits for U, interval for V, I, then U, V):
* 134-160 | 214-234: -1.7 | 1.00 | -0.7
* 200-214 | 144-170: 0.8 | 0.23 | 1.0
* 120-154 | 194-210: 0.5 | -0.26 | 0.2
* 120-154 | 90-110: 0.4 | -0.26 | 0.2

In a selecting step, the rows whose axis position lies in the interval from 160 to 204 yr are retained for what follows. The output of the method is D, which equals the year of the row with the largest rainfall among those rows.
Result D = 197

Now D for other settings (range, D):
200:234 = 227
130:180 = 132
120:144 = 122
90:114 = 112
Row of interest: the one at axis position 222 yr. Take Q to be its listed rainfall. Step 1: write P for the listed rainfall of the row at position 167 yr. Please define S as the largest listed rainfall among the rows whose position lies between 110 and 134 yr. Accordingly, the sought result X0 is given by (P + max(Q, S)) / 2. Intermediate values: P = 9.659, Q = 16.99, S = 17.44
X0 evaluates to 13.5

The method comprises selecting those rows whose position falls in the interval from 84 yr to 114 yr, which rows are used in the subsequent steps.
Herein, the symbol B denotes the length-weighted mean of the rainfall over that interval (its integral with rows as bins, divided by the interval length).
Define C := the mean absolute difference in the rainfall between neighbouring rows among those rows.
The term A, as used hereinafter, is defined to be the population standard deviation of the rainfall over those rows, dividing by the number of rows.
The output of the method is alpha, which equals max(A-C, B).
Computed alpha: 16.1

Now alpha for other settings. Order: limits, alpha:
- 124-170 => 14.7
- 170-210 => 11.9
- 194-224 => 15.9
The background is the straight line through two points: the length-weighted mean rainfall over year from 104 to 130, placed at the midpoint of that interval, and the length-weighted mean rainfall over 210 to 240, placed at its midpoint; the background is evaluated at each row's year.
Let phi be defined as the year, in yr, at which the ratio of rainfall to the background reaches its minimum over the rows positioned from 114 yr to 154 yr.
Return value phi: 152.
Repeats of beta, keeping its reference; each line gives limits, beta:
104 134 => 127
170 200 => 177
